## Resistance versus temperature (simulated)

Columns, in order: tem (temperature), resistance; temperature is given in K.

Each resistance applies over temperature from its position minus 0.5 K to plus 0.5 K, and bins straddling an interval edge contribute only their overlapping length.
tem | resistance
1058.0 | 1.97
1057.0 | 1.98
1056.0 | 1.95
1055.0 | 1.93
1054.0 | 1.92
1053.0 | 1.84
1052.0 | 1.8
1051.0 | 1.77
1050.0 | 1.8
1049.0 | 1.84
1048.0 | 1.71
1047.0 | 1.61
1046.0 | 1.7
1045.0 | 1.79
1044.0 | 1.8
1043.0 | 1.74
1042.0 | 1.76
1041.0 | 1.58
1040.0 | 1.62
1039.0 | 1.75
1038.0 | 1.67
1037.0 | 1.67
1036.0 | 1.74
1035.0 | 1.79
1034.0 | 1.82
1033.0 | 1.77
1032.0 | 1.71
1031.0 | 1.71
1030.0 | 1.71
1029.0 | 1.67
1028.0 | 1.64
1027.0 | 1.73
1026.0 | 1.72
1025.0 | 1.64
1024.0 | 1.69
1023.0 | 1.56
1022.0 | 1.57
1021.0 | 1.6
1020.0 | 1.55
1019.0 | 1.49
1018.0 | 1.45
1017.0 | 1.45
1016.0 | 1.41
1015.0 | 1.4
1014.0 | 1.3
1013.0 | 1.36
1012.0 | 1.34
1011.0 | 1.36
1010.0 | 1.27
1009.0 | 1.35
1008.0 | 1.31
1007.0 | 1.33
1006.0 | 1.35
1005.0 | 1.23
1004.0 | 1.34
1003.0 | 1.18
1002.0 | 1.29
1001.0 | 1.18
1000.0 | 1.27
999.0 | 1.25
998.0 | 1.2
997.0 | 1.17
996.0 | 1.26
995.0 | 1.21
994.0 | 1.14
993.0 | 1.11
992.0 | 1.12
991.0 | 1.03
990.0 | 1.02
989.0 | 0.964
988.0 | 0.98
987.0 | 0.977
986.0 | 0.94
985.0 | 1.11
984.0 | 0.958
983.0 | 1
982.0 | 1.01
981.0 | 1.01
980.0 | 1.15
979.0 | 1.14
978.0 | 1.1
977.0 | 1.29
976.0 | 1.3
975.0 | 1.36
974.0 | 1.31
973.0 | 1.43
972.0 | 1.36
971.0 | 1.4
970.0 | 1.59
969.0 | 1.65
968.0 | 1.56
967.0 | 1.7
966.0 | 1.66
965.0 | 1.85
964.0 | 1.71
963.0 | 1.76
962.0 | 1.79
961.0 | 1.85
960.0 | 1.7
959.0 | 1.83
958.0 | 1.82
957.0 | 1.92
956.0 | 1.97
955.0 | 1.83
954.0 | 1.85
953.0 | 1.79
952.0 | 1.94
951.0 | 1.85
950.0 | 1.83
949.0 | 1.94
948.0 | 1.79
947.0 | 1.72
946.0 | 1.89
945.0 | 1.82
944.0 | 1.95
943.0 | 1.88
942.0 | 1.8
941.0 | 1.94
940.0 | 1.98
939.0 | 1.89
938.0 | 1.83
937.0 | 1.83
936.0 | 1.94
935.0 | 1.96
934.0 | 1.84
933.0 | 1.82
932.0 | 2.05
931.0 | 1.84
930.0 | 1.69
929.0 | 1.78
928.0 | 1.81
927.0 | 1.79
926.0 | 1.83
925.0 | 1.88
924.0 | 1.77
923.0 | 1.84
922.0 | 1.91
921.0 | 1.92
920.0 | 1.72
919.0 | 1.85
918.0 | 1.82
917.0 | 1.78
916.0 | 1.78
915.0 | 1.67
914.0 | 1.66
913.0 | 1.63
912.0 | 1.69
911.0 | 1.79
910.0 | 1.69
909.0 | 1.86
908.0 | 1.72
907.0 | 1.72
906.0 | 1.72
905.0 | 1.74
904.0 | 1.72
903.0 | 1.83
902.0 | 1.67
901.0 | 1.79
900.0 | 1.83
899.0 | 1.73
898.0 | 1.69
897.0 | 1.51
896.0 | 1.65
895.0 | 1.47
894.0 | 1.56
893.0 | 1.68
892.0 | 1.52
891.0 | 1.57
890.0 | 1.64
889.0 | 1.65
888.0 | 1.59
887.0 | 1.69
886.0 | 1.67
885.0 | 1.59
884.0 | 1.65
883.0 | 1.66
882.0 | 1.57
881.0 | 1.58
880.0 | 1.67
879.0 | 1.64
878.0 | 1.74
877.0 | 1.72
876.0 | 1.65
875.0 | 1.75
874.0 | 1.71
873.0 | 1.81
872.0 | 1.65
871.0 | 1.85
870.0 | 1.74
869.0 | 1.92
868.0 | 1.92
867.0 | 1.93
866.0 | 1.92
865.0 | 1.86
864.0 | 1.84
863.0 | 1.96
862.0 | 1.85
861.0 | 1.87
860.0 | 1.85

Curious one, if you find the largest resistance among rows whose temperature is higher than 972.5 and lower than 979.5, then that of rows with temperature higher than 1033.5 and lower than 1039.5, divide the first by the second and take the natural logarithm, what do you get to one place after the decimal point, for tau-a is -0.2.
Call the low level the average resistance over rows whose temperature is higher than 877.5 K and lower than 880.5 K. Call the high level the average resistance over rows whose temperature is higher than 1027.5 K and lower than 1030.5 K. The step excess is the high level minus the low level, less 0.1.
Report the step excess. -0.11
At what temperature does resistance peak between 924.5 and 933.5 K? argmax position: 932.0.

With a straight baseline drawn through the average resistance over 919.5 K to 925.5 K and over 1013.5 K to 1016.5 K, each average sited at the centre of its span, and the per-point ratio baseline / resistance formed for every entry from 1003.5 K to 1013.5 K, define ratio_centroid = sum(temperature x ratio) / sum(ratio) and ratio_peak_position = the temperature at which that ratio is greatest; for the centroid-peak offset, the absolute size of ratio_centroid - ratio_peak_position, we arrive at 3.4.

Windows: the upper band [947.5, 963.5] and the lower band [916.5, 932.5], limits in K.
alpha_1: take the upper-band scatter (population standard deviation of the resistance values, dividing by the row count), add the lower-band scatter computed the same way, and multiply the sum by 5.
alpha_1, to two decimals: 0.76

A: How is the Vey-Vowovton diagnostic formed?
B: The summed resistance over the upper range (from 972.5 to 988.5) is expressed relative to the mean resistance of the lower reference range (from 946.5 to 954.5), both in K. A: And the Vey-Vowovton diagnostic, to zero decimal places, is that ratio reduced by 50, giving -40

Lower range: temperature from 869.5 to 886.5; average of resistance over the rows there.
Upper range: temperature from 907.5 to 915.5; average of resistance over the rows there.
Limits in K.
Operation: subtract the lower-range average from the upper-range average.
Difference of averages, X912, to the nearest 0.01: 0.03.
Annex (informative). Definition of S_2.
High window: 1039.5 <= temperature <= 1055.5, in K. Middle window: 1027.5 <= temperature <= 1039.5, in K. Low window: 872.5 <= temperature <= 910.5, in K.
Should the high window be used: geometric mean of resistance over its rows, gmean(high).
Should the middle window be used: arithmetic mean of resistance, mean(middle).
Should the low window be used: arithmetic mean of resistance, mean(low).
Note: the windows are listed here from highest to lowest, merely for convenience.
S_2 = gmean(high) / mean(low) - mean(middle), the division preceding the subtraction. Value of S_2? -0.67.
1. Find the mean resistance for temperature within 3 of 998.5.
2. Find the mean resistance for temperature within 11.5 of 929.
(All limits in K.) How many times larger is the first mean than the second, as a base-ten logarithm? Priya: -0.18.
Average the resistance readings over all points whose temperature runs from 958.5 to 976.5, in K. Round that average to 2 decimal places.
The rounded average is 1.60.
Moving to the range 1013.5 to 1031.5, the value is 1.57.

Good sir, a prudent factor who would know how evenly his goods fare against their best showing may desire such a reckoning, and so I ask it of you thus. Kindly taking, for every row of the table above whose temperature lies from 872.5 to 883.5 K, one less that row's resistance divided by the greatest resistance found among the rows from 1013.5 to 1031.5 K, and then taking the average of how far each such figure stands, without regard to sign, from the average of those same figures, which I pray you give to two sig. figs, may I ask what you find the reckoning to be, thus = 0.034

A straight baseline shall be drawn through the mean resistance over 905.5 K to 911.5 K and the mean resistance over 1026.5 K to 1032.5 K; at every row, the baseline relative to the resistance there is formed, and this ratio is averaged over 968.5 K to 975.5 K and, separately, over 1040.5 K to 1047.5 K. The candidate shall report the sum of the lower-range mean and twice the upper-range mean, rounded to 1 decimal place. 3.2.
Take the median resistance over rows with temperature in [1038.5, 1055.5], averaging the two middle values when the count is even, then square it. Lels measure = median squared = 3.1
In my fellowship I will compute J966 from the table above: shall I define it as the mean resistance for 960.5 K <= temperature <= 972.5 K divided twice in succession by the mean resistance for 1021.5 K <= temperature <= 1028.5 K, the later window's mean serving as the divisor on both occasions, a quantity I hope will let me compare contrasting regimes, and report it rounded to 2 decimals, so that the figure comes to 0.61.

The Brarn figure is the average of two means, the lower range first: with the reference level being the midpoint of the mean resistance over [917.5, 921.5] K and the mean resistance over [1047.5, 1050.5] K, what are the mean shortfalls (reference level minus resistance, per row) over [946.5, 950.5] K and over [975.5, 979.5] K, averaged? 0.29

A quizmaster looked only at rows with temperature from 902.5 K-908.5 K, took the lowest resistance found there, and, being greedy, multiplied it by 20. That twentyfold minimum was 34.4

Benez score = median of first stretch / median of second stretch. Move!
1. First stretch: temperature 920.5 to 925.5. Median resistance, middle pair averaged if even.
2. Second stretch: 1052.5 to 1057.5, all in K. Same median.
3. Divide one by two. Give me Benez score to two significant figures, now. 0.97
